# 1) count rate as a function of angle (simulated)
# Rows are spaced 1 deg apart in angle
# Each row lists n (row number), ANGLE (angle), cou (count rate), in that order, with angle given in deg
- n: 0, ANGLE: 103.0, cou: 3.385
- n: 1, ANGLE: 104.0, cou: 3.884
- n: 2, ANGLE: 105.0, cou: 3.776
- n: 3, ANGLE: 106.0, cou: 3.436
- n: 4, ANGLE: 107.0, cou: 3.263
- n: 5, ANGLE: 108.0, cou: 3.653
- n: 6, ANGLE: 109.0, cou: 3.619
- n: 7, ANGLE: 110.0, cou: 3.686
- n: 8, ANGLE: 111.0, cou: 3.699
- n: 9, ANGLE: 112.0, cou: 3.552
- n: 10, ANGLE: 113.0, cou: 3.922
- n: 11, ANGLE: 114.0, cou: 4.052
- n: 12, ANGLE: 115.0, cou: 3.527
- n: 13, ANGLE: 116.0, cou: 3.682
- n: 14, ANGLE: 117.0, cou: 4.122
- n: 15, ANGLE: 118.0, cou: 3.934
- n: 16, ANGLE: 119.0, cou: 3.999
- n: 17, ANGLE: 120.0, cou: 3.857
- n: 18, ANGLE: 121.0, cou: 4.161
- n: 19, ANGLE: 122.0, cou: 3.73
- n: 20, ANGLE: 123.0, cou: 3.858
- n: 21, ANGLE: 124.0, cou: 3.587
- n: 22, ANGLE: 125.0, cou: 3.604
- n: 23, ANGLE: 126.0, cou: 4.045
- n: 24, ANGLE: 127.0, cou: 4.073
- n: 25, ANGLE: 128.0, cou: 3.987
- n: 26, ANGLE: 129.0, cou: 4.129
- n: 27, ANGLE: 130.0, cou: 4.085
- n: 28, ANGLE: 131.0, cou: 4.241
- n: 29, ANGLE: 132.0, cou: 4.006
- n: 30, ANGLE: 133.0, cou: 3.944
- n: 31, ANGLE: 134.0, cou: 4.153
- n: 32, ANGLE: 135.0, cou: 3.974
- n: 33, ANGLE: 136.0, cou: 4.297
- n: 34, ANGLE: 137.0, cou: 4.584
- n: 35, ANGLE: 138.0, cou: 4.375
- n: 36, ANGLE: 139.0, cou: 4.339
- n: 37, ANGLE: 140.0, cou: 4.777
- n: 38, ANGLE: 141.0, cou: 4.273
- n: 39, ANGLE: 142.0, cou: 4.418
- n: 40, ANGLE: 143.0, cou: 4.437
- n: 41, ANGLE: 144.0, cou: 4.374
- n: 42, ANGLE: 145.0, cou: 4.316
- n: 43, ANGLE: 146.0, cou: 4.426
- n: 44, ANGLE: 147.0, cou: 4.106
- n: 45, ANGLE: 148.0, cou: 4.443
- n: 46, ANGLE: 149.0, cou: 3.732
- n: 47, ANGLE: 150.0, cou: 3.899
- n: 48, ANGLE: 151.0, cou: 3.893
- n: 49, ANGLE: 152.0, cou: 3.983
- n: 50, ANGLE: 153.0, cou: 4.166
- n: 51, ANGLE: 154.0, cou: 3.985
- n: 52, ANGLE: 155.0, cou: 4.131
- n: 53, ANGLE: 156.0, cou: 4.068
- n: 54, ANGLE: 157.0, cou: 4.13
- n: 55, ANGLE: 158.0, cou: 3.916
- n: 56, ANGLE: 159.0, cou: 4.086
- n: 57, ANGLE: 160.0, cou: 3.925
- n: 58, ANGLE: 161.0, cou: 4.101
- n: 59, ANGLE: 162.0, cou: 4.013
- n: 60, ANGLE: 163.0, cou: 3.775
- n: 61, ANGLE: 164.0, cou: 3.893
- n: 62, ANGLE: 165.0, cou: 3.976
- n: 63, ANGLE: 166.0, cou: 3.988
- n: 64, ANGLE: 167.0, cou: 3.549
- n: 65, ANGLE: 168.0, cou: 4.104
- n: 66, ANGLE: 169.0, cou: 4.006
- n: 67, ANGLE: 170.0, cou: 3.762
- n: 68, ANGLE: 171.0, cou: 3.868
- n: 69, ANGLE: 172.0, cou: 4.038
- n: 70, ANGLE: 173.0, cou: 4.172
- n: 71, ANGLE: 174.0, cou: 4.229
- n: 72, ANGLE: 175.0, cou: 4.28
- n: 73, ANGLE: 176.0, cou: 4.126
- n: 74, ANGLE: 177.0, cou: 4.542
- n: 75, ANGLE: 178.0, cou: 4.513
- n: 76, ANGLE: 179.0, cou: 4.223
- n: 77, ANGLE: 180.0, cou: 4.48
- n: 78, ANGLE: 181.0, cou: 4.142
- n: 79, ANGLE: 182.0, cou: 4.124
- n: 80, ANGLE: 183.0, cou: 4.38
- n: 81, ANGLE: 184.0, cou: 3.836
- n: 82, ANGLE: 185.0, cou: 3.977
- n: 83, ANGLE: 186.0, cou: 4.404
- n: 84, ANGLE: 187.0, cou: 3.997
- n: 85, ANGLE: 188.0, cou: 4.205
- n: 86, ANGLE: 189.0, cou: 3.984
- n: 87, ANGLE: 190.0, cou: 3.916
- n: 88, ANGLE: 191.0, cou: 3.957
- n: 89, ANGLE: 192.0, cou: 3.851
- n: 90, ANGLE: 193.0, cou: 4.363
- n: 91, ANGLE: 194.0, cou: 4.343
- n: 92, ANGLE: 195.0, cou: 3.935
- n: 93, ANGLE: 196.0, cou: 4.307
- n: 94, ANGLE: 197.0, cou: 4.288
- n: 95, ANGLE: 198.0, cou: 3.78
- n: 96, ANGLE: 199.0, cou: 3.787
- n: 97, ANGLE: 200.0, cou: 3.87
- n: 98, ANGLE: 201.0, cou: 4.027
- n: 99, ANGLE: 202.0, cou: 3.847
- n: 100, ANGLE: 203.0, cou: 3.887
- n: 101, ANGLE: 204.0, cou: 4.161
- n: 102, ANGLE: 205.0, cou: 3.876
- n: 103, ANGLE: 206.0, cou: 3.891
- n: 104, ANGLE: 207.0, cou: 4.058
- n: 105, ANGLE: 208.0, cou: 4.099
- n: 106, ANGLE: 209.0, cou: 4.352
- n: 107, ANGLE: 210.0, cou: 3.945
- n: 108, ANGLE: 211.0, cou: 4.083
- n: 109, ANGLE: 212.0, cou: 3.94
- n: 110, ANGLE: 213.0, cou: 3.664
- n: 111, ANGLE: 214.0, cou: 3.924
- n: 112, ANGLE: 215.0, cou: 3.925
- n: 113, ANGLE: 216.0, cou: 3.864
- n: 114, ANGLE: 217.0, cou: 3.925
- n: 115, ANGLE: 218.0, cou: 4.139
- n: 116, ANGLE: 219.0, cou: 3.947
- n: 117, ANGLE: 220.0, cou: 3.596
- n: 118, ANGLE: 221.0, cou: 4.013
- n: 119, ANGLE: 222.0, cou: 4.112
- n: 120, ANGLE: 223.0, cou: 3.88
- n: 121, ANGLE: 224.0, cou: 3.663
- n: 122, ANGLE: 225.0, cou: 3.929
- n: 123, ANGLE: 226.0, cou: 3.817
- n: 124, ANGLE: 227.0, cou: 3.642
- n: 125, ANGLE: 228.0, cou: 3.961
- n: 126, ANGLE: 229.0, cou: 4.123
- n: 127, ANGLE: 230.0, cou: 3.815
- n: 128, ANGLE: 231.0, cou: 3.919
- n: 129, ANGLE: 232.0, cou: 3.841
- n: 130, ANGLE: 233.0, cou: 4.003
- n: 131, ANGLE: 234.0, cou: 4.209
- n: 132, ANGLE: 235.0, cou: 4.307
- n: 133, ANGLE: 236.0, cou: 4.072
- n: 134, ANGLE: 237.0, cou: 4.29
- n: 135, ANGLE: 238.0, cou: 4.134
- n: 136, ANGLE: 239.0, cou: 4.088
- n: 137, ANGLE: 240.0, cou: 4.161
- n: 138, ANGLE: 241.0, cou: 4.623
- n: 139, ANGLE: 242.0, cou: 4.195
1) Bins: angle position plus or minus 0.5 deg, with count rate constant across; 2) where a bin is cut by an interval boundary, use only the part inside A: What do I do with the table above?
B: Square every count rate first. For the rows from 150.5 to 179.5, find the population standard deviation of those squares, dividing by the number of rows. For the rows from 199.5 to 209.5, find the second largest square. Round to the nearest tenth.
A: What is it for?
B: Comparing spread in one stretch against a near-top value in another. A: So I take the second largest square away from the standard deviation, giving -15.7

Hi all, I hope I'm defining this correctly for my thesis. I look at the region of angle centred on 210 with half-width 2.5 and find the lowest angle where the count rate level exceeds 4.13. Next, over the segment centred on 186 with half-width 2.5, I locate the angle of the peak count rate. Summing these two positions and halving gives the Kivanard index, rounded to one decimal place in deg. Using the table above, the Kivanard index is 197.5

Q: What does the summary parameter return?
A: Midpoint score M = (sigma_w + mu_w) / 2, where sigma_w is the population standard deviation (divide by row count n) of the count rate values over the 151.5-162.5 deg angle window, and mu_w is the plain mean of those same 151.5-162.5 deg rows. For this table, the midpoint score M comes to 2.06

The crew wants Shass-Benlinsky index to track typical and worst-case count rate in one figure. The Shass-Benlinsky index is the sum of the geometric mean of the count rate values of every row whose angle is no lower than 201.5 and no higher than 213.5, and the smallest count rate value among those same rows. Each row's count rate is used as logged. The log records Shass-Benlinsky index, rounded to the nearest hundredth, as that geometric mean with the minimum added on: 7.64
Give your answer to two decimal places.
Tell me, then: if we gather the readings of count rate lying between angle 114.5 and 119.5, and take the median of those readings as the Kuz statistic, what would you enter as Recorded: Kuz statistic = 3.93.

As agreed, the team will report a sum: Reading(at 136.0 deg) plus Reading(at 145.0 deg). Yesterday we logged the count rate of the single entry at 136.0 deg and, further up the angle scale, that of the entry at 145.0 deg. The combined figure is 8.61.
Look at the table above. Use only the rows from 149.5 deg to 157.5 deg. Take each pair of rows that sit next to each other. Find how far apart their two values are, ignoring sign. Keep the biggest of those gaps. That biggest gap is 0.18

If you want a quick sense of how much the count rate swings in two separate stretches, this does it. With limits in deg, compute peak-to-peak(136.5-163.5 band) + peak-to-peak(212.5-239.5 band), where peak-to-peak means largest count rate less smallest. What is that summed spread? 1.76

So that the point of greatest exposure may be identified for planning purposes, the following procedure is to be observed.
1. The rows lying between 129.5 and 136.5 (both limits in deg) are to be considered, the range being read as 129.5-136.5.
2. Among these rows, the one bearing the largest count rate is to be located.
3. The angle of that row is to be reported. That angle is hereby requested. 136.0 deg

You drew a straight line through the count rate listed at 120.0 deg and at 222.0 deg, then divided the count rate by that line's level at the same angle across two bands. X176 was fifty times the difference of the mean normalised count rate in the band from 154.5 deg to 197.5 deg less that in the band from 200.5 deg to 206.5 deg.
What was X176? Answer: 2.6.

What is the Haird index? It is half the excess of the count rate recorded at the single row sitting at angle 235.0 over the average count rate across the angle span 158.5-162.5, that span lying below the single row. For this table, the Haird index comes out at 0.14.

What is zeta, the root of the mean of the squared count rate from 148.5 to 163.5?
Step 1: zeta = 3.99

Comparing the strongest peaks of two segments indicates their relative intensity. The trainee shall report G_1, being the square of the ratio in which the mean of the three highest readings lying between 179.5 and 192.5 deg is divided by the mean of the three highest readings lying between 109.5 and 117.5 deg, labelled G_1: 1.20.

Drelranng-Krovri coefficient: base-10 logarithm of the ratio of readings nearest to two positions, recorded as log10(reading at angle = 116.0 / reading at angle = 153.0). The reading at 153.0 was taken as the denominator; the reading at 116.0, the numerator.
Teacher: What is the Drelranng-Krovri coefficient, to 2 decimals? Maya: -0.05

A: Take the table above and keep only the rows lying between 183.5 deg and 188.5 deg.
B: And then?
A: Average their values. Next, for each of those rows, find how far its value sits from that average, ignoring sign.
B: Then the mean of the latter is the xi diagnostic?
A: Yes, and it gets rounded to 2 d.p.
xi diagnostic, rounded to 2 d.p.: 0.18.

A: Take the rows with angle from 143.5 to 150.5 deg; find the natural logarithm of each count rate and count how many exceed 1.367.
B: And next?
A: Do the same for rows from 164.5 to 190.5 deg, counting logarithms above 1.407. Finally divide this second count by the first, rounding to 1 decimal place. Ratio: 2.8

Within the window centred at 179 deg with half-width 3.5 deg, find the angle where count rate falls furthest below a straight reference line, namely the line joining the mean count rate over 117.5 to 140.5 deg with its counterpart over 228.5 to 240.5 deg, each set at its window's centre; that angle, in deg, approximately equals 182.0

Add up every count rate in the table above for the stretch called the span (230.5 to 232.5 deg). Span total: 7.76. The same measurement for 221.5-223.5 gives 7.99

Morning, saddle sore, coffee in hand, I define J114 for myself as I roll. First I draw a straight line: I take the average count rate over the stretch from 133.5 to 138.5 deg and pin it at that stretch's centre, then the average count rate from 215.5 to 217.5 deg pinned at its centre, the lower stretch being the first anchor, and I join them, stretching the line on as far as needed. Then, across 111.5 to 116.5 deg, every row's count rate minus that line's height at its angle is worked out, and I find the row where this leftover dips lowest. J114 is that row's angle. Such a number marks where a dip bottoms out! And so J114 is 115.0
